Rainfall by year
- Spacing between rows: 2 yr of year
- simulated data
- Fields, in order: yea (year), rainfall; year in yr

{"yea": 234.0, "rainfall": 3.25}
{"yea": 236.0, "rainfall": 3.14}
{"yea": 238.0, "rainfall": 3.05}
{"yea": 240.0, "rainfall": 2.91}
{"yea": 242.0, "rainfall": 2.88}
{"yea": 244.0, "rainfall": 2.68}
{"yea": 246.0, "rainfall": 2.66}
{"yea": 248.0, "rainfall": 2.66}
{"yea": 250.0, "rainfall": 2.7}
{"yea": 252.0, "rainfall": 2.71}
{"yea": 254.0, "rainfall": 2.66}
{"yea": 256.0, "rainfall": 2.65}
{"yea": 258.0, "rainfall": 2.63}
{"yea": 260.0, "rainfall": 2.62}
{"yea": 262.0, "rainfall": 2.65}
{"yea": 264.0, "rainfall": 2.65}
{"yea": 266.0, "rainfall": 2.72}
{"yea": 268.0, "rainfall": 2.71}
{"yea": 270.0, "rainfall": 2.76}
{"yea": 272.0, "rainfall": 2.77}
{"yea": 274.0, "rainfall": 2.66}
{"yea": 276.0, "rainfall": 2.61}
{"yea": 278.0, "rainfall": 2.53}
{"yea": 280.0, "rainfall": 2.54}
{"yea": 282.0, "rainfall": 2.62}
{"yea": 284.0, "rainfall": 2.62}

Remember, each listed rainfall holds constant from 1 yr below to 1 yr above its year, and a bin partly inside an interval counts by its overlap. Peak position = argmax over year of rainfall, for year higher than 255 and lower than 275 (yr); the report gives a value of 272.0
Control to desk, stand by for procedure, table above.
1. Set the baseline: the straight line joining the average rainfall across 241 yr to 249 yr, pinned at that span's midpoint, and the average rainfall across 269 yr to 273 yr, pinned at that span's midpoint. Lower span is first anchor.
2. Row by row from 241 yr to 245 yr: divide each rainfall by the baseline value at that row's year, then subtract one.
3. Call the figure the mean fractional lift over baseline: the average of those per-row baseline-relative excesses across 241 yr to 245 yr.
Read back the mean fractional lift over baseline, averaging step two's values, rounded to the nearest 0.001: 0.023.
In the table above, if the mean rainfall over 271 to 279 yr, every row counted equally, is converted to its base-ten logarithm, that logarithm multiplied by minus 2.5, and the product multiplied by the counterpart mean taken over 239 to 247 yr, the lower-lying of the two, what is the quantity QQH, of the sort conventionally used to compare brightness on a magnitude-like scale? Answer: -2.94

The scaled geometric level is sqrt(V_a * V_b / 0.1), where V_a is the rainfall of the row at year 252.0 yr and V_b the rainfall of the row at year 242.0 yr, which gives 8.83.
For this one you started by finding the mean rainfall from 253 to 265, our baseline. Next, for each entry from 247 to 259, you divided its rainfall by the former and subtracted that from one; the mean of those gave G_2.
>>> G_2 -0.009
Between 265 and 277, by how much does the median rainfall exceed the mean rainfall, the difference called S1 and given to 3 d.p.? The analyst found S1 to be 0.010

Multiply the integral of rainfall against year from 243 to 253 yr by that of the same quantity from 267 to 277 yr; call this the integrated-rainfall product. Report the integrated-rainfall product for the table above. 725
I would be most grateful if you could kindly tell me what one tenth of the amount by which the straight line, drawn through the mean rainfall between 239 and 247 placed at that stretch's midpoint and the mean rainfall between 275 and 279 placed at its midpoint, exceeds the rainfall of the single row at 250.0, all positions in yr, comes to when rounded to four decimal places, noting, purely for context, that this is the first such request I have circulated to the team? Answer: 0.0039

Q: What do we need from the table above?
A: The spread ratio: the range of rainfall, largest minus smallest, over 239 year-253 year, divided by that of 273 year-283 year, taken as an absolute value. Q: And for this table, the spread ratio 1.9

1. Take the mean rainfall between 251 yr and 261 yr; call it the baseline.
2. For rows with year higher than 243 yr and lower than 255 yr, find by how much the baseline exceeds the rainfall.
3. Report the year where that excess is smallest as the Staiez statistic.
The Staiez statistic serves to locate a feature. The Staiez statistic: 252.0 yr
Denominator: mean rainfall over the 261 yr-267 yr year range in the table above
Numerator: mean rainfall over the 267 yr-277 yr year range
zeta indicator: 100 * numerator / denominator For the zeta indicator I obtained 101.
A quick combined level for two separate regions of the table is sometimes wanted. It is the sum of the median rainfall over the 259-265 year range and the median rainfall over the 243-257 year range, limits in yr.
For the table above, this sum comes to 5.31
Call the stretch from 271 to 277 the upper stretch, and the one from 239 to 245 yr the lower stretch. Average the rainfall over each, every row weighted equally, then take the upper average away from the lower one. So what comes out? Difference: 0.14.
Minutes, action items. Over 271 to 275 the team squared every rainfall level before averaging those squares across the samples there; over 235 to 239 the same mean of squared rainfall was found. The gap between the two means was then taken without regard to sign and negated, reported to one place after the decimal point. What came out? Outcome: -2.2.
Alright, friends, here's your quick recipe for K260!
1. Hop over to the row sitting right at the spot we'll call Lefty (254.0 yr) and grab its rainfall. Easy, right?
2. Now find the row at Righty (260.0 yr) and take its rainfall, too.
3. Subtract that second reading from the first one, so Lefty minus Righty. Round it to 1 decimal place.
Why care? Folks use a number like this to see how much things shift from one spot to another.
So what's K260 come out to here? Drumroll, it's 0.0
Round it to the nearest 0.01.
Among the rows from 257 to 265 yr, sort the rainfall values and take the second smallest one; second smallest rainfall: 2.63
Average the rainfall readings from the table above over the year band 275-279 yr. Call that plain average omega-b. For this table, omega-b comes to 2.57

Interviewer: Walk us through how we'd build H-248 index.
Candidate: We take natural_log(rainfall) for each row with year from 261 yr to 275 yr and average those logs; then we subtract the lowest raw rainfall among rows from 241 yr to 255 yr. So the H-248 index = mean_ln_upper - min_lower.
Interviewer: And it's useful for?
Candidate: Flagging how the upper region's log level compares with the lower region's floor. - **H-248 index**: -1.666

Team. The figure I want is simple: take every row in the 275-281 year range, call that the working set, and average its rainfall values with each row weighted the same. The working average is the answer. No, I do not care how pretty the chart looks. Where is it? 2.56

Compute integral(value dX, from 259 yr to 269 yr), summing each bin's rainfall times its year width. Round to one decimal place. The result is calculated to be 26.7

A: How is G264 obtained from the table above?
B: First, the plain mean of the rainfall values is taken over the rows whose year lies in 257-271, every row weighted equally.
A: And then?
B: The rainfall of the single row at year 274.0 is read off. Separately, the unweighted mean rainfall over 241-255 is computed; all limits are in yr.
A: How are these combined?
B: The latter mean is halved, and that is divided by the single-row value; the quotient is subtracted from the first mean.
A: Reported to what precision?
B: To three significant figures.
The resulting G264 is 2.17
